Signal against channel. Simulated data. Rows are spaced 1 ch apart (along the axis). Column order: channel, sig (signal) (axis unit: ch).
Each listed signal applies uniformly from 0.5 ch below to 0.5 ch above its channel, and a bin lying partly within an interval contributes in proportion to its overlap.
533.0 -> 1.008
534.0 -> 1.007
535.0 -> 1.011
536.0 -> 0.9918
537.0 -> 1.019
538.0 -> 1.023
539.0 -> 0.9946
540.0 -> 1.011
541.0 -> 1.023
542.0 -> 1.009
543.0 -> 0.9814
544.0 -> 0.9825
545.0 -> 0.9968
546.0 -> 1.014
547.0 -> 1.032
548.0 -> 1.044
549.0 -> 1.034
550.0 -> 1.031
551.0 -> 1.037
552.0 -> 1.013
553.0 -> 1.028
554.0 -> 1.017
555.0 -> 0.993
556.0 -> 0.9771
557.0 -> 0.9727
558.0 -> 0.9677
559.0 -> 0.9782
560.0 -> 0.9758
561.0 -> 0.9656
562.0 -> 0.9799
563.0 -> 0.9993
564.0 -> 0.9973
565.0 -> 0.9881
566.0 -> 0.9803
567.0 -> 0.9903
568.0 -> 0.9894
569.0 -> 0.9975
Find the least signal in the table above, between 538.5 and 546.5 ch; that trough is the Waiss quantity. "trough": 0.9814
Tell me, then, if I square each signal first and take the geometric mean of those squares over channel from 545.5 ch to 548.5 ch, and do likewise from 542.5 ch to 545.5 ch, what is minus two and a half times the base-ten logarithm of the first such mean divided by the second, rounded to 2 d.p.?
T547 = -0.09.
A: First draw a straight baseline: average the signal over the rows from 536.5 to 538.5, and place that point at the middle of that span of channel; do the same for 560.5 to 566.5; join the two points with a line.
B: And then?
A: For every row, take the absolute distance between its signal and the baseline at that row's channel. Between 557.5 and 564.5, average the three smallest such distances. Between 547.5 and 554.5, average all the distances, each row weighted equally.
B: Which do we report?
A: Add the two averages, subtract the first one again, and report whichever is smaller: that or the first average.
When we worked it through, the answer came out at 0.0111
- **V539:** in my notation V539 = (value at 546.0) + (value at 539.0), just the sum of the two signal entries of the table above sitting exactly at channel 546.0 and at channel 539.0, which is 2.01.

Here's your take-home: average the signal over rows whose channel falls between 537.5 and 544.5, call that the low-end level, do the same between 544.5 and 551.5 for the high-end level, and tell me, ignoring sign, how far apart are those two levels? 0.023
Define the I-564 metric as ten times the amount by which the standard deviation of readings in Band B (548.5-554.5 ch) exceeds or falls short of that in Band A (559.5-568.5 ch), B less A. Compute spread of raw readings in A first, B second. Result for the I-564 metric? -0.01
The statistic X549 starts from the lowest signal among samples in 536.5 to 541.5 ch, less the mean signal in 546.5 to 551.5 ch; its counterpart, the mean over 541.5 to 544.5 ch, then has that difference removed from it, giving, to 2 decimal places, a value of 1.03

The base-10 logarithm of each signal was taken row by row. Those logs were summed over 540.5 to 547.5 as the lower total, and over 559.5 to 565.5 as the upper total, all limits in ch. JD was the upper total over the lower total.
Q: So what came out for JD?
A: -2.5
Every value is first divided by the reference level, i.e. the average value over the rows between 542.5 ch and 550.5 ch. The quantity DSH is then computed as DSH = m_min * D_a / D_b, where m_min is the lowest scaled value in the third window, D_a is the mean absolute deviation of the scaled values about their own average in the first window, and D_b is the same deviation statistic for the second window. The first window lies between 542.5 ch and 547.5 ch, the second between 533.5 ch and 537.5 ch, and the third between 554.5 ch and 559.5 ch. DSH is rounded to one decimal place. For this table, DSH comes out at 2.1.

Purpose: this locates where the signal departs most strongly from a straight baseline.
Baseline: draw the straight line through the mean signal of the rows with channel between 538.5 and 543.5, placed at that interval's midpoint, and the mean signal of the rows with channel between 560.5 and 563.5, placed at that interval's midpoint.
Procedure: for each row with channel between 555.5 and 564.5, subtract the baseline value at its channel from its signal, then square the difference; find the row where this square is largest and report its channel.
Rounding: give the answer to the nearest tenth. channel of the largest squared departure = 563.0 ch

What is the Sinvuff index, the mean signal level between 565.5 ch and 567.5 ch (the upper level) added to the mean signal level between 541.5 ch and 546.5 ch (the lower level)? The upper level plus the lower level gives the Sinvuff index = 1.982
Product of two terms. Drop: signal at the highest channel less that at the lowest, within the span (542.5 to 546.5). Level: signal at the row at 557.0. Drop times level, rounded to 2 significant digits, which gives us 0.032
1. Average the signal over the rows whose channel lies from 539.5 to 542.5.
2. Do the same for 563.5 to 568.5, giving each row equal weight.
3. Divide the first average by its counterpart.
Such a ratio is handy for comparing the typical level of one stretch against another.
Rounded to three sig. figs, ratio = 1.03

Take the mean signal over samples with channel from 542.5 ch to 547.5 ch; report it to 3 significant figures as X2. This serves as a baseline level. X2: 1.00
